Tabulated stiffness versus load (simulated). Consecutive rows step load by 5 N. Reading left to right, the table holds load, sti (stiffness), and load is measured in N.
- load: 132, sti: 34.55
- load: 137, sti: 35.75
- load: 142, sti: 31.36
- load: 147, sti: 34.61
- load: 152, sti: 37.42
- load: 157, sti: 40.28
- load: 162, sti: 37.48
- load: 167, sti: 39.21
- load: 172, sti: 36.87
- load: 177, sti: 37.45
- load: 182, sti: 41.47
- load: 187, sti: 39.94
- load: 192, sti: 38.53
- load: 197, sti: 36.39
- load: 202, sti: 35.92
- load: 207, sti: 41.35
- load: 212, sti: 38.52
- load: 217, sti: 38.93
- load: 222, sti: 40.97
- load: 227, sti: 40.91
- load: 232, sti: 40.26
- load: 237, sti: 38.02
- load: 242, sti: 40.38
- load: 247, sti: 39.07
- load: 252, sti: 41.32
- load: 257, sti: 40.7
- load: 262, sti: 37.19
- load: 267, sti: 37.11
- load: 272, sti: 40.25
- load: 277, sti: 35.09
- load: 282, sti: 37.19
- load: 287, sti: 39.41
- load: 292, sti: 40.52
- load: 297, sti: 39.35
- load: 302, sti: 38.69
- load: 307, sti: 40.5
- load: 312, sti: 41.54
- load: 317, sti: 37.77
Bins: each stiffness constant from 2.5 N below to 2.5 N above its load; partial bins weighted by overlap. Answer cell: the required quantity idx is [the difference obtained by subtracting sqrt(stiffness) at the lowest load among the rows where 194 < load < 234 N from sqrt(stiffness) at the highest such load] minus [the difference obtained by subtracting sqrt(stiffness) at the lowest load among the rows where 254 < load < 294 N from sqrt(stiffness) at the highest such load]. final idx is 0.3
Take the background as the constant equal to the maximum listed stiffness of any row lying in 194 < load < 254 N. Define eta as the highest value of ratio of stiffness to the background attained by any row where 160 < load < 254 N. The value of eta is 1.003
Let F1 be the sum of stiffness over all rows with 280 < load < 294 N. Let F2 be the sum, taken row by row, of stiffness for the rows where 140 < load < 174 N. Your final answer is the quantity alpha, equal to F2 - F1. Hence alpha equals 140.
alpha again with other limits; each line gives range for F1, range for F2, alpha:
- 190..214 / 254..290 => 76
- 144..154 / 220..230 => 10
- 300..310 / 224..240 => 40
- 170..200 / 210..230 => -71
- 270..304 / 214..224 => -191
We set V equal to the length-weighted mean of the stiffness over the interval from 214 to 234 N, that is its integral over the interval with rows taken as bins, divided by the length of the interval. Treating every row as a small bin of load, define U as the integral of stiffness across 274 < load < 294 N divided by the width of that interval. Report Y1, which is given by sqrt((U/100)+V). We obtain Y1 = 6.37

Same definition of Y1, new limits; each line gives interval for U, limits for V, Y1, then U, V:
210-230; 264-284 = 6.15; 39.9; 37.4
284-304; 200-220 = 6.26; 39.5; 38.8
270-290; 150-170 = 6.24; 38.0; 38.6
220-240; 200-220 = 6.26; 40.0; 38.8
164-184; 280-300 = 6.29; 38.7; 39.2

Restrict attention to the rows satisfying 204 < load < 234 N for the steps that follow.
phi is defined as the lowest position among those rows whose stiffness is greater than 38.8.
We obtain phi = 207 N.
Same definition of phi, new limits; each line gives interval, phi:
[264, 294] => 272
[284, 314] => 287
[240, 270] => 242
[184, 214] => 187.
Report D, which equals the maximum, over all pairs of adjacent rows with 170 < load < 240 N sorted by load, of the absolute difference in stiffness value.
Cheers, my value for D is 5.4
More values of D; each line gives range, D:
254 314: 5.2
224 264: 3.5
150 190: 4.0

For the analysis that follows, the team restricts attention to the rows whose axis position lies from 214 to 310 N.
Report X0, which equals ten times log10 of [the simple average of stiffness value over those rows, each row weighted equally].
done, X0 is 15.9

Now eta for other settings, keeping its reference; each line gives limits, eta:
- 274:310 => 0.980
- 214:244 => 0.991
